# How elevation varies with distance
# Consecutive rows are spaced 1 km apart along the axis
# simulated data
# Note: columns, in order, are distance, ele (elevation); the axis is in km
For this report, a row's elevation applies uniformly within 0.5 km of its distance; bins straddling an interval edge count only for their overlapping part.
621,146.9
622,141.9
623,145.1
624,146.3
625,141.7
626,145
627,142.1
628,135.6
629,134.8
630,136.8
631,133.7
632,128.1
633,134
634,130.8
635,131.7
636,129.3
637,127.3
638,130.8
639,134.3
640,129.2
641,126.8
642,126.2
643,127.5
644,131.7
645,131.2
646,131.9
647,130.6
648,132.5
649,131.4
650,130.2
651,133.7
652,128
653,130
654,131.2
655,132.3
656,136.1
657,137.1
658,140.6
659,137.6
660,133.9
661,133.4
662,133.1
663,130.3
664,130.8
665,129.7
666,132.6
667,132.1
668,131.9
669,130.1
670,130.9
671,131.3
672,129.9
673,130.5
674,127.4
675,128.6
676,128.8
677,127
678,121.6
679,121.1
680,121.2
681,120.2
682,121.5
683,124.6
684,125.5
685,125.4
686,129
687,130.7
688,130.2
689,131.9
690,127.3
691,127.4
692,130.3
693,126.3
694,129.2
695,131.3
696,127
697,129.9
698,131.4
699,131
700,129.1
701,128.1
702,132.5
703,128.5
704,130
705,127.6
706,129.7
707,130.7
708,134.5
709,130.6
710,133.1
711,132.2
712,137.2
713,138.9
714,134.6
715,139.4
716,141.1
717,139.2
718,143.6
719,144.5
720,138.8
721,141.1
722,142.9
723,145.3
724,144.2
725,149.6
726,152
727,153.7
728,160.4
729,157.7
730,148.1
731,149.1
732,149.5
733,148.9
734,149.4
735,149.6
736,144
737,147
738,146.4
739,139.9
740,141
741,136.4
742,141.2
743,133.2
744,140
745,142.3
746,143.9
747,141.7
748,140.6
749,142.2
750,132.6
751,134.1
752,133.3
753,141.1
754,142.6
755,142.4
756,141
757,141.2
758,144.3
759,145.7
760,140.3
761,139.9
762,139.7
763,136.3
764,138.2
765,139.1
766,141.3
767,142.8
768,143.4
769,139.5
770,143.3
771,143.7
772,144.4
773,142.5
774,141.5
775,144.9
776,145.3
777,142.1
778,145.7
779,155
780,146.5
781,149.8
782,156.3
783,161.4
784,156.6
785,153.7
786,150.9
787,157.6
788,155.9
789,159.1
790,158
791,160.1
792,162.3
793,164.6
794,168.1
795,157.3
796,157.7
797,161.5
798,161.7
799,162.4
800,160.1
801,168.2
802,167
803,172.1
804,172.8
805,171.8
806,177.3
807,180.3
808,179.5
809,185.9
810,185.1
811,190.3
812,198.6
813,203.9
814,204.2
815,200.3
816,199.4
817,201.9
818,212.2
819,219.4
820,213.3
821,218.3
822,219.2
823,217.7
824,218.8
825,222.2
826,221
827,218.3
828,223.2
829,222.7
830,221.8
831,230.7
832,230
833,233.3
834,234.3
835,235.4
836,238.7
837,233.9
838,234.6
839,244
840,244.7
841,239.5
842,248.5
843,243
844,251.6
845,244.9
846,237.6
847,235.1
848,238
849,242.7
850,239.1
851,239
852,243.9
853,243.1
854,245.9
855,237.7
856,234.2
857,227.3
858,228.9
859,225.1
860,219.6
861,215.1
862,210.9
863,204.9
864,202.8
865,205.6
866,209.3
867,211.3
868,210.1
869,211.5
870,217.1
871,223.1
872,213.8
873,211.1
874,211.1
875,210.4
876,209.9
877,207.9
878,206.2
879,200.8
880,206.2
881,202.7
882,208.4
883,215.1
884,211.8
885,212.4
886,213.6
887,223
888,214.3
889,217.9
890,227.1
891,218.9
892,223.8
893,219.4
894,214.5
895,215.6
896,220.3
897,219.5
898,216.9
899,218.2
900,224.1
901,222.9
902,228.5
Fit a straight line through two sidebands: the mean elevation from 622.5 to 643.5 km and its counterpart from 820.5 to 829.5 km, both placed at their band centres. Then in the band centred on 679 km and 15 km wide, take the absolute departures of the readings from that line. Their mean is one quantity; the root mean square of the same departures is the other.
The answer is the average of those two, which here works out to 29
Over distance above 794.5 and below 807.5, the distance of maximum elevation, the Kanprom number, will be 807 km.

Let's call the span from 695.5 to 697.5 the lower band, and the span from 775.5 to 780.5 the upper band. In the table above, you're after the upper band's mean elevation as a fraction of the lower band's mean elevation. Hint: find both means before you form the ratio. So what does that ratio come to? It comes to 1.1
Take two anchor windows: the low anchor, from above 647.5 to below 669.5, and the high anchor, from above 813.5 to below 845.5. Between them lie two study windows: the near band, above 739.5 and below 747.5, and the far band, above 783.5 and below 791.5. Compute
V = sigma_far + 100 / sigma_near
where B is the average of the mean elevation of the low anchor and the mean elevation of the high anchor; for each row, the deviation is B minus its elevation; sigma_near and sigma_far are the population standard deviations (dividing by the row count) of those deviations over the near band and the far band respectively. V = 33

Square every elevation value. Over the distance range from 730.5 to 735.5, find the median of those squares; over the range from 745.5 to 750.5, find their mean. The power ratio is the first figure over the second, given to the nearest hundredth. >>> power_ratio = 1.13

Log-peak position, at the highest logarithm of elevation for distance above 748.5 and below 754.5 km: 754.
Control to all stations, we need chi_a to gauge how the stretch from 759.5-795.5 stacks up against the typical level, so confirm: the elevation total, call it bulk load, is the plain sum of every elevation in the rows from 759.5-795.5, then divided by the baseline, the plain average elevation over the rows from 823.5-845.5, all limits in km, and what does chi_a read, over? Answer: 23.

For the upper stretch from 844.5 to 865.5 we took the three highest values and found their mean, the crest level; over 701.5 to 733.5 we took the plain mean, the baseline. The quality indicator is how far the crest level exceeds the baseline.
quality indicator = 104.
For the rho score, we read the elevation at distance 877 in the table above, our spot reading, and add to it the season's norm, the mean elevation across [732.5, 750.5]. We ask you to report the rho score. 350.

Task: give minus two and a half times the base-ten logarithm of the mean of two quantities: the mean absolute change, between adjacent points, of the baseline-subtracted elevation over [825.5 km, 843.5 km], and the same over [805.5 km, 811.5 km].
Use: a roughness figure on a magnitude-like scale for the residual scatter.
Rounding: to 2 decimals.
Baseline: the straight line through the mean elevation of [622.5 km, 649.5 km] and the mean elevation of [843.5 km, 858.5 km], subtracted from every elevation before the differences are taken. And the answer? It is -1.32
